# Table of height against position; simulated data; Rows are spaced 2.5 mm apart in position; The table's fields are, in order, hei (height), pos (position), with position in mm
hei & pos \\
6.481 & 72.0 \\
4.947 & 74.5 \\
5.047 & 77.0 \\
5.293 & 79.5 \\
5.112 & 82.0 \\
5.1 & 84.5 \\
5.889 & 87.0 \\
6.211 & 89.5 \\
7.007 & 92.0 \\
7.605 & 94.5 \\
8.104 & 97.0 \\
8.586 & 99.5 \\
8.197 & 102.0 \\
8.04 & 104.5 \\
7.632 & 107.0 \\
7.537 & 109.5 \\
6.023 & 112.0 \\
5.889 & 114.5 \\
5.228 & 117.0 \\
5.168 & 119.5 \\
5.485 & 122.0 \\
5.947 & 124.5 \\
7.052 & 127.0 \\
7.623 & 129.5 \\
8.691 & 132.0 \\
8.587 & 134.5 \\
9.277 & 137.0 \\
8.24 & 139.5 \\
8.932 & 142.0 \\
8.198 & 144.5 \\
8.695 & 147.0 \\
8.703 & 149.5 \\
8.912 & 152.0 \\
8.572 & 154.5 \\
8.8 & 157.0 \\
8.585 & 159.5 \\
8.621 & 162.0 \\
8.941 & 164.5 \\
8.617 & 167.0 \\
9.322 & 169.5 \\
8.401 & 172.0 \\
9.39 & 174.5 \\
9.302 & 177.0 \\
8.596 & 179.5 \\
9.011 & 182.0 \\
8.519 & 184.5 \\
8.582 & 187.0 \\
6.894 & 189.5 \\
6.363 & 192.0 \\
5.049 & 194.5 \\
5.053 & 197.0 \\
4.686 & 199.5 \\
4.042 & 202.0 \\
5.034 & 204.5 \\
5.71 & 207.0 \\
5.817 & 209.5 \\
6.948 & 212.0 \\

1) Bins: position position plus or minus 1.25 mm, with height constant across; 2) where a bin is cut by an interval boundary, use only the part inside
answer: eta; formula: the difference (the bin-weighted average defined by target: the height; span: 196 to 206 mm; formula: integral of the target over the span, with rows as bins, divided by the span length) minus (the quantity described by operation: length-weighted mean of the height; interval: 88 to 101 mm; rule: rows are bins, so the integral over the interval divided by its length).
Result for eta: -2.8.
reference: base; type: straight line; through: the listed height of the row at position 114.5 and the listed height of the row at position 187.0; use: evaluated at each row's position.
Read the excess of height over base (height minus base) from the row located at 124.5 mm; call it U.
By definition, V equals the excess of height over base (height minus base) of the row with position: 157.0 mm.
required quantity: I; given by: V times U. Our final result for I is 0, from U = -0.3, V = 1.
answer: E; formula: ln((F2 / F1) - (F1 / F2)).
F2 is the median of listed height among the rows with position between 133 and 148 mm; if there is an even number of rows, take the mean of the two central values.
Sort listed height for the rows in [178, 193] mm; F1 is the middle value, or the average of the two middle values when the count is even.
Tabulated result -3.9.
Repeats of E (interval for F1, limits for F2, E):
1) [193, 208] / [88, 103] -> -0.1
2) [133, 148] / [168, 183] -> -2.2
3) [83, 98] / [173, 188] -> -0.5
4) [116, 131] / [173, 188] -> -0.1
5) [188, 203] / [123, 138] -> 0.0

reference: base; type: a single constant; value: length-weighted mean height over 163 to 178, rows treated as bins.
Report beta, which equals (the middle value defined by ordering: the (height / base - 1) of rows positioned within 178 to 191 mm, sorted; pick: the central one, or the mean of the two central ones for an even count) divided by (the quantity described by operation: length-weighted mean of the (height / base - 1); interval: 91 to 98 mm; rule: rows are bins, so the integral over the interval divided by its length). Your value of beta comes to 0.3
